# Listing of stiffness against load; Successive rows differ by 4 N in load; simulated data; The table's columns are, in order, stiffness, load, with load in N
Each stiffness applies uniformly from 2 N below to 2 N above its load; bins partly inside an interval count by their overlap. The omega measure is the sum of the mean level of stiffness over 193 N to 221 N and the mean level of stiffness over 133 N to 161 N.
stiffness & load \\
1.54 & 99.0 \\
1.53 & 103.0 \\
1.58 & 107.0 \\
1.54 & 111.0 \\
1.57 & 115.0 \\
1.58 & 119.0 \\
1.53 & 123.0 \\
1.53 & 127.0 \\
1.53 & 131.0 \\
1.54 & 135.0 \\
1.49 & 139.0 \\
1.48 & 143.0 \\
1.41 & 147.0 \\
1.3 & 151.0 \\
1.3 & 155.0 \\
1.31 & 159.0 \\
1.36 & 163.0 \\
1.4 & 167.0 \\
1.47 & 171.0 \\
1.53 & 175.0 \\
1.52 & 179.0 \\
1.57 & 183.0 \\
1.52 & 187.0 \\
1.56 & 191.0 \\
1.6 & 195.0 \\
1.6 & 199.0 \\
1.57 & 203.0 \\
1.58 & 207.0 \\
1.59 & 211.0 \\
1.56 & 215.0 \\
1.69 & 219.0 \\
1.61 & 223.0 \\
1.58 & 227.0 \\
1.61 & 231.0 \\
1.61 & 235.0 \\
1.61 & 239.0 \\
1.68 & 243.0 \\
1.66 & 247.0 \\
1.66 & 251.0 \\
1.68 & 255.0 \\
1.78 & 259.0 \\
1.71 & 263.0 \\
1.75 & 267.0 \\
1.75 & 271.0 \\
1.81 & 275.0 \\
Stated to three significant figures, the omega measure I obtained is 3.00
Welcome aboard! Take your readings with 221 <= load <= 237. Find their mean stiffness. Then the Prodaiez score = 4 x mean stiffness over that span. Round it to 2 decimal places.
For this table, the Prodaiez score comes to 6.41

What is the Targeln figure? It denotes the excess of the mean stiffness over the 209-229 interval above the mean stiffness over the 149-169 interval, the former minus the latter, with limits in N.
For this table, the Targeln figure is 0.27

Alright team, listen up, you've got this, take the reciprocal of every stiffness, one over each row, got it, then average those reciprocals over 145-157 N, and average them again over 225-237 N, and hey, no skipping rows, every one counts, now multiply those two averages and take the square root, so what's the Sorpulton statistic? 0.68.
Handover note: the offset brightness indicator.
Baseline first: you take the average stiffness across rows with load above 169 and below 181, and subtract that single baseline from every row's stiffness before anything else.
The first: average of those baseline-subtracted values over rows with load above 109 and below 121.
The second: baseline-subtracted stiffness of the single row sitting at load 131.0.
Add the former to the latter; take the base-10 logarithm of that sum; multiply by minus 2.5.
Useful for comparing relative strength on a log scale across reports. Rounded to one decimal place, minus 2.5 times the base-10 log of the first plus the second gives 2.7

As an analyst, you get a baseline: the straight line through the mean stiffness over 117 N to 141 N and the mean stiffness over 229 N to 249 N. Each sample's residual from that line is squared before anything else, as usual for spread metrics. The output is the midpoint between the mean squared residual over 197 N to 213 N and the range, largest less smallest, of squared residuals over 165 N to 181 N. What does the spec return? 0.013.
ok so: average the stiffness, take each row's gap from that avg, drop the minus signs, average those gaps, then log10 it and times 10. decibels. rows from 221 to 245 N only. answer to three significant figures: -16.8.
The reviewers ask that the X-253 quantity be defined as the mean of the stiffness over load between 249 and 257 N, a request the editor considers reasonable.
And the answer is 1.67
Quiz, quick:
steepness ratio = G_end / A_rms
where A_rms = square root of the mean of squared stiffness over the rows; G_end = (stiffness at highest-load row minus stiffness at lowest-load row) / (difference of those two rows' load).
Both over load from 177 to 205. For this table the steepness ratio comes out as 0.0013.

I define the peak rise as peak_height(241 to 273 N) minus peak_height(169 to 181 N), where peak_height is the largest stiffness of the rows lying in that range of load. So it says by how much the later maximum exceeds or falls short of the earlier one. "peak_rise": 0.25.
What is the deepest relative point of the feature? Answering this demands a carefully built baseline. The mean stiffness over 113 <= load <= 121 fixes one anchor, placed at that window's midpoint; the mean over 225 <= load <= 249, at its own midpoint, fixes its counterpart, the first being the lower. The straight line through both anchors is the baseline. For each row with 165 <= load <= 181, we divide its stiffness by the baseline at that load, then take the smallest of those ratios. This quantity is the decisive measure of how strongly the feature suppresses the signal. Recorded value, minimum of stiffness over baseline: 0.88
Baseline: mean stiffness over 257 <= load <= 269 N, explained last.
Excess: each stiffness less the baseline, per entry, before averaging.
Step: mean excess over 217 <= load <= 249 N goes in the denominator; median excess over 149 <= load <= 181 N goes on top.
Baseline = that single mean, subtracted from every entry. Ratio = 3.2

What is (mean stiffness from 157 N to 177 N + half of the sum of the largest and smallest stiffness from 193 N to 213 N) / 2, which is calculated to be 1.50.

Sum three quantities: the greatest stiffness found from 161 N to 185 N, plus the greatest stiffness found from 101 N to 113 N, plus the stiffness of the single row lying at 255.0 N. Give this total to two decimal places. 4.83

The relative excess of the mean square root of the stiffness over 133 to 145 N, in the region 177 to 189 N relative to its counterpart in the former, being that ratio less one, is 0.01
